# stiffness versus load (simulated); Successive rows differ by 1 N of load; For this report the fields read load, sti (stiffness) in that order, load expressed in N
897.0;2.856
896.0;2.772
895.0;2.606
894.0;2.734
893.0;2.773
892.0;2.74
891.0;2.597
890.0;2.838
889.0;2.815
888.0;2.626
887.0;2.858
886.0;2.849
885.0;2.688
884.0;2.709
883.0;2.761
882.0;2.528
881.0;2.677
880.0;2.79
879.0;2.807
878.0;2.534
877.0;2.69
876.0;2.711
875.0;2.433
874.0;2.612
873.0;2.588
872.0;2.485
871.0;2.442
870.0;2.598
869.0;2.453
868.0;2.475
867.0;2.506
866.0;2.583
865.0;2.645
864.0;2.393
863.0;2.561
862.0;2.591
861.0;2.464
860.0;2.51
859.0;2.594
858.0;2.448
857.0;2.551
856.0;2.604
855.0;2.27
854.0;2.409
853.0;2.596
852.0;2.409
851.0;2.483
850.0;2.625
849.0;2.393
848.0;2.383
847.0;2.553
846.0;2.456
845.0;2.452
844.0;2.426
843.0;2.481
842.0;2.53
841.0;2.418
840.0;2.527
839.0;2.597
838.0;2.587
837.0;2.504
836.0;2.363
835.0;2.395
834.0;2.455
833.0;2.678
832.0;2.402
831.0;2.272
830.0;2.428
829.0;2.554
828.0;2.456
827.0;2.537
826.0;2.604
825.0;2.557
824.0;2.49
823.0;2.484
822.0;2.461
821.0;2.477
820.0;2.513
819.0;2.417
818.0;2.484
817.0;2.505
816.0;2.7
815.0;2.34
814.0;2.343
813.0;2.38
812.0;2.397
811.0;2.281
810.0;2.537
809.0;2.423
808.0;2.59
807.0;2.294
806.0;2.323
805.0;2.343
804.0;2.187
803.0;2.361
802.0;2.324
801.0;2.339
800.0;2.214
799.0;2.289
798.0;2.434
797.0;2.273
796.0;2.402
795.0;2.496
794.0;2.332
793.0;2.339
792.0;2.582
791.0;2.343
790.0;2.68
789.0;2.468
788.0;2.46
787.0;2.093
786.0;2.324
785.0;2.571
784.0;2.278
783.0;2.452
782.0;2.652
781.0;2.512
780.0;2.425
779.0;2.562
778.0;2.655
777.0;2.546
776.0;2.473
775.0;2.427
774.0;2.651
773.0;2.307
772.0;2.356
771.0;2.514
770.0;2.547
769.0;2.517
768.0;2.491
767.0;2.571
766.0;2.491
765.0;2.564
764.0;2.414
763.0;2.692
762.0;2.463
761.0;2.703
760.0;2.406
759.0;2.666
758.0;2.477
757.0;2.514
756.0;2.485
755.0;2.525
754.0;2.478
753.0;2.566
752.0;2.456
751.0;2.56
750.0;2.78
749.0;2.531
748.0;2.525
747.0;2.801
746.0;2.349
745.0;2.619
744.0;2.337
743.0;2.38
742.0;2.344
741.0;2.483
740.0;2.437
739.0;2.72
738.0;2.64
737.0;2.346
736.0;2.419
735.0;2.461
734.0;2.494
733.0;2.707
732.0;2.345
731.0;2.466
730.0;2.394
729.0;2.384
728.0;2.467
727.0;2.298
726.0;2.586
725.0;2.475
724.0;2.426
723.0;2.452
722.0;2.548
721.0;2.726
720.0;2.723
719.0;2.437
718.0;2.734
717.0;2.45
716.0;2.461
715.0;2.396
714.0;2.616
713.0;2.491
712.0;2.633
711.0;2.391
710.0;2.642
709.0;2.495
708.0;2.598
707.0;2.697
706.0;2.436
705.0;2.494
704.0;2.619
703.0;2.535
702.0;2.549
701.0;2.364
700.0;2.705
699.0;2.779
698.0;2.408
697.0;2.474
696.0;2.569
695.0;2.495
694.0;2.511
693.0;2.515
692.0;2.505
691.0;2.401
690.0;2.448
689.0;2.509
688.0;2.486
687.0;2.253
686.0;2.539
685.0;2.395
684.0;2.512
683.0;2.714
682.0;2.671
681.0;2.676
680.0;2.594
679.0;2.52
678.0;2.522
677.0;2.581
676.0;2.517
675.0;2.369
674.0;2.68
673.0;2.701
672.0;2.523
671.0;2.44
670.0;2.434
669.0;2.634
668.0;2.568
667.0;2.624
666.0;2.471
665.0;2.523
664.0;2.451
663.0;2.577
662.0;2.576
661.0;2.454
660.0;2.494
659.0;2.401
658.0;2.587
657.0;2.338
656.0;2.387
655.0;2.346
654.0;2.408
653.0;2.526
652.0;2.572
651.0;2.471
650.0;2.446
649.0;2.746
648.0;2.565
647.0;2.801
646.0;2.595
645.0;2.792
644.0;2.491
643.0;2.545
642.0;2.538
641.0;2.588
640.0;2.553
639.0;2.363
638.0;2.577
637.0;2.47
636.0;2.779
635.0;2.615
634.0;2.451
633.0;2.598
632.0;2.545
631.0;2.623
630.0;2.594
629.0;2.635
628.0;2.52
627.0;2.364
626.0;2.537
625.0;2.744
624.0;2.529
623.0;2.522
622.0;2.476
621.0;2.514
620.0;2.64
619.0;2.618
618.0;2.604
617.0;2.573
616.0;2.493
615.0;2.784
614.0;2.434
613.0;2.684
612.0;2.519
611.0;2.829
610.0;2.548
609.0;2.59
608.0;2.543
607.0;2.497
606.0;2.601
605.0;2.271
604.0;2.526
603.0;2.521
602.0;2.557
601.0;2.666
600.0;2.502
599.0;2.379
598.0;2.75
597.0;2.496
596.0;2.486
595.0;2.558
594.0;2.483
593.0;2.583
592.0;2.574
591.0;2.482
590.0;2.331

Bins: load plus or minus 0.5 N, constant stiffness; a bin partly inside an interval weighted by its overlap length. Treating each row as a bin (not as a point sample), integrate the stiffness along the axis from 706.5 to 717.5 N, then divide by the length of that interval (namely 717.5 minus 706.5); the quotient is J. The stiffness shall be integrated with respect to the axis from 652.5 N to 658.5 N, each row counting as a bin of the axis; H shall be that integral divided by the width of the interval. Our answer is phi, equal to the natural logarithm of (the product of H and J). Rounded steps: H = 2.43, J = 2.53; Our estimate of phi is 1.818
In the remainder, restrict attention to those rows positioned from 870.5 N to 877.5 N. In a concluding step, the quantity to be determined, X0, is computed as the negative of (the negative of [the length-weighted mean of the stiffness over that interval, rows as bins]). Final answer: 2.57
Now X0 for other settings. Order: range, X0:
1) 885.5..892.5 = 2.76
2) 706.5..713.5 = 2.56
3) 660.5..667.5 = 2.53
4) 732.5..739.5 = 2.54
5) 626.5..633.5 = 2.55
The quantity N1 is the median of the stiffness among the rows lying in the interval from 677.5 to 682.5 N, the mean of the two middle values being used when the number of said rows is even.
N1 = 2.59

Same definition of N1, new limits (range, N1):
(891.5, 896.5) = 2.74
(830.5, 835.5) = 2.40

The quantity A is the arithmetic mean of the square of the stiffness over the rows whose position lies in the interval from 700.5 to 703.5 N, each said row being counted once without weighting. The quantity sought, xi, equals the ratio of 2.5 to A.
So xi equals 0.405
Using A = 6.17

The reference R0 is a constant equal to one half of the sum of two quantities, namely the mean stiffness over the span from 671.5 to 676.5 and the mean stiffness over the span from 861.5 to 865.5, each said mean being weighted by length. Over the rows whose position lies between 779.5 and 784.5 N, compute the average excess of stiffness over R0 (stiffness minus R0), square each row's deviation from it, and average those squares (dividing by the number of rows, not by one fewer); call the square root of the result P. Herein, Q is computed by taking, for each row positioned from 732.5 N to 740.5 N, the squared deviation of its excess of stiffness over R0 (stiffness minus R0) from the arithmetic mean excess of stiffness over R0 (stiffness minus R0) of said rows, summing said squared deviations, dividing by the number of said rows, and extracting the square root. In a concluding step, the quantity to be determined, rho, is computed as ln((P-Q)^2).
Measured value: -9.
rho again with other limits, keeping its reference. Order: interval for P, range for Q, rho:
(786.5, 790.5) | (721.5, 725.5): -4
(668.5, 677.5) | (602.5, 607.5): -12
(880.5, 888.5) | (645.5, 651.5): -7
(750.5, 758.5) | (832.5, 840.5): -6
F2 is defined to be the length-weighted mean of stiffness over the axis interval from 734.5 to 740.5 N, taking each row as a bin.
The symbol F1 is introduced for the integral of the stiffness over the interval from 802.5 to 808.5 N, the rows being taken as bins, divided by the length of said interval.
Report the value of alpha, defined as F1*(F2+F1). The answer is 11.4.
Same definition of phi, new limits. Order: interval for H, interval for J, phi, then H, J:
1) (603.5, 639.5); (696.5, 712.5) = 1.877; 2.56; 2.55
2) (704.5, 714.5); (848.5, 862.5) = 1.851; 2.55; 2.50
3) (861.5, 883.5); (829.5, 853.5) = 1.856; 2.58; 2.48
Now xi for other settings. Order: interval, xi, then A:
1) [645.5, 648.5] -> 0.354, 7.05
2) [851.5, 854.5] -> 0.409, 6.12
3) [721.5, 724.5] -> 0.408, 6.13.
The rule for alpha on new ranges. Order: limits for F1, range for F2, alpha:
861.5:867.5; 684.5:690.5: 12.7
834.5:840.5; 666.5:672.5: 12.6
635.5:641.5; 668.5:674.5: 13.1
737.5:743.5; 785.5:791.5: 12.2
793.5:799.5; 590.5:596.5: 11.6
